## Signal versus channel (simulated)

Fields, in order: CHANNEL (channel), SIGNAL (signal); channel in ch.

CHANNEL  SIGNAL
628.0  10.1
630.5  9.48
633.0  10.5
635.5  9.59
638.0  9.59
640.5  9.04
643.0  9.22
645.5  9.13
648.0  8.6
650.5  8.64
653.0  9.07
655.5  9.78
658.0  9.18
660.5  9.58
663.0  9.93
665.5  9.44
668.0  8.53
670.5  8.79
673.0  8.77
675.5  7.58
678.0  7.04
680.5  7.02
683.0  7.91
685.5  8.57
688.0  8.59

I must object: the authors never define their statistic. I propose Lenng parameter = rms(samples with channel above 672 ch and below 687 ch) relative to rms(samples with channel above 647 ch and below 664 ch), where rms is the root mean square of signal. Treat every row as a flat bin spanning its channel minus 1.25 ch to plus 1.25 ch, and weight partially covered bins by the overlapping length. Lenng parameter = 0.85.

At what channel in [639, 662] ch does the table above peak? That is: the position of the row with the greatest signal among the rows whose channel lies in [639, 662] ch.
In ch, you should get 655.5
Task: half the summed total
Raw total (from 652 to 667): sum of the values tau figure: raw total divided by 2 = 28.5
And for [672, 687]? 23.4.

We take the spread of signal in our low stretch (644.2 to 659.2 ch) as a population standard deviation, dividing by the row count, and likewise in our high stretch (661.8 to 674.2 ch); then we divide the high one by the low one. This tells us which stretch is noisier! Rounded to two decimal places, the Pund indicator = 1.32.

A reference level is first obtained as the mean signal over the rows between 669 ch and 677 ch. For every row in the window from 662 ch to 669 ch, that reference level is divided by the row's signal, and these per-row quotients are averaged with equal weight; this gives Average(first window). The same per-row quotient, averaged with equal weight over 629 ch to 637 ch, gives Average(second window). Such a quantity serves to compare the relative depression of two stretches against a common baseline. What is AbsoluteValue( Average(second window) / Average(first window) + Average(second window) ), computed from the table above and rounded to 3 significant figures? 1.79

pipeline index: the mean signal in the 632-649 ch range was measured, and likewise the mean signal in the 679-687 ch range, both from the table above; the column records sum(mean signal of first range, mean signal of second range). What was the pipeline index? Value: 17.2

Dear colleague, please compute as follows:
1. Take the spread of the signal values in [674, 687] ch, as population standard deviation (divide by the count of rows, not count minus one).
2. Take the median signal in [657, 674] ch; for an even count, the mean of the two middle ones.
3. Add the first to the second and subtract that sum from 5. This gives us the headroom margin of -4.76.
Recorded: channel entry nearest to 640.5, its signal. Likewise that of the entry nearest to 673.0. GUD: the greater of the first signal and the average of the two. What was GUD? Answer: 9.0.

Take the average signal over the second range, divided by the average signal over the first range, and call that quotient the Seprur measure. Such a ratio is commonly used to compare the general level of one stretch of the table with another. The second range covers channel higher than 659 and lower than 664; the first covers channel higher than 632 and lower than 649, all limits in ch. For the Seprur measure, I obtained 1.04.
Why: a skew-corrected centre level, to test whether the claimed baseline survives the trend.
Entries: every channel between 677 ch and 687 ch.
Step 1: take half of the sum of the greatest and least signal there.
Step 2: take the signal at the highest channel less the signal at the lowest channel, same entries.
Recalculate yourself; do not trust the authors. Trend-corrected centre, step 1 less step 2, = 6.3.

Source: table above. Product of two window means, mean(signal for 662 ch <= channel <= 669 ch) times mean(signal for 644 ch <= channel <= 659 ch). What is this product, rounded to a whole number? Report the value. 84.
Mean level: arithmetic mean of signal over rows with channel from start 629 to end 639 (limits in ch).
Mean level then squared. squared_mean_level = 96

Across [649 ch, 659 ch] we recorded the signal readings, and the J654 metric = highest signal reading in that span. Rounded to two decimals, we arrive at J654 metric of 9.78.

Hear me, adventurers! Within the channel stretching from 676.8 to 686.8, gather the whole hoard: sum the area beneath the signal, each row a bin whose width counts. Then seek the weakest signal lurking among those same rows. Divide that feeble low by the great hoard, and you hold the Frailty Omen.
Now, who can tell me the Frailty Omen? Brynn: 0.0919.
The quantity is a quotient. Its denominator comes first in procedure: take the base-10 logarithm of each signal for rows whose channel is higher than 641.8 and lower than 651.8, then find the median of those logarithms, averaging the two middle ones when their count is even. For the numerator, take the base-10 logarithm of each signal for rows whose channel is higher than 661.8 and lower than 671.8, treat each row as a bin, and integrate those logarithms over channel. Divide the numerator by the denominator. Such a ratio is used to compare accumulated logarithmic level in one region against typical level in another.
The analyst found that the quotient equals 10.1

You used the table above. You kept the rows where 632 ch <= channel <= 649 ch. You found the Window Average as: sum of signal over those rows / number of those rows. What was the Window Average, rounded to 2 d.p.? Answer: 9.38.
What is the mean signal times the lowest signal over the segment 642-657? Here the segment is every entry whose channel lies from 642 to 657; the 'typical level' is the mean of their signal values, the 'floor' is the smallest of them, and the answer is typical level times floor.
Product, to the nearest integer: 78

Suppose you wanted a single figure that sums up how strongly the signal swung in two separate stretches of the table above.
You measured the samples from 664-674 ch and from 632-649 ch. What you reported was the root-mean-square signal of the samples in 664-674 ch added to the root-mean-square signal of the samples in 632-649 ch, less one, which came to 17.3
